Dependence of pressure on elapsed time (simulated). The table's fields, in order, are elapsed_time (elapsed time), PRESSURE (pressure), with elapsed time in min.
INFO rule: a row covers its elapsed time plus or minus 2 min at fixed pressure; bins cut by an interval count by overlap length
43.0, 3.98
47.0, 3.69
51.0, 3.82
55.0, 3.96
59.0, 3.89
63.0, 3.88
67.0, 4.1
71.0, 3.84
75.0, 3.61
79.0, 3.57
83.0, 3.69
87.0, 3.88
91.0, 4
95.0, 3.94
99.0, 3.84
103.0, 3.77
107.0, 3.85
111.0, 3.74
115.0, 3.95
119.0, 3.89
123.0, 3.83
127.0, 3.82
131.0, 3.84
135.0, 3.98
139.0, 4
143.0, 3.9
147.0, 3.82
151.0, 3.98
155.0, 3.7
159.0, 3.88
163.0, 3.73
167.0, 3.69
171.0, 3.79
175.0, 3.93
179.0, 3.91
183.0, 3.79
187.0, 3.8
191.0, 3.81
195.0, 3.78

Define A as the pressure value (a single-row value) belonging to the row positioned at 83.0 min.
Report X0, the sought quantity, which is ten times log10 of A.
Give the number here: 5.67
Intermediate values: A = 3.69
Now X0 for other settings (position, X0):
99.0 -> 5.84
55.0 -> 5.98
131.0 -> 5.84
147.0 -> 5.82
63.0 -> 5.89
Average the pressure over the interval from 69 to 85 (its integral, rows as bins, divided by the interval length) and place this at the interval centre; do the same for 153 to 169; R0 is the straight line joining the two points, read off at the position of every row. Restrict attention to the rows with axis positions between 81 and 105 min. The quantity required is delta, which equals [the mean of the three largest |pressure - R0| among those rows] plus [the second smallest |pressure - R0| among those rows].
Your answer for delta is 0.32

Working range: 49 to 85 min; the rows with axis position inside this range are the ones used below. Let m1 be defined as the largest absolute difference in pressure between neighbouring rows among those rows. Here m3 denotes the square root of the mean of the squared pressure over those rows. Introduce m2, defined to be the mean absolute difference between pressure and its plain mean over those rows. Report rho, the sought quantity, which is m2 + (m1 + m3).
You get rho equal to 4.21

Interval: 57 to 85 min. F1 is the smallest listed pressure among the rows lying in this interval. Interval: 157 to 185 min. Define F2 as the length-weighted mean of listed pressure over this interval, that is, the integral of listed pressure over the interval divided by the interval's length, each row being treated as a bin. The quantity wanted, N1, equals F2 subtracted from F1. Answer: -0.247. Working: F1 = 3.57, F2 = 3.82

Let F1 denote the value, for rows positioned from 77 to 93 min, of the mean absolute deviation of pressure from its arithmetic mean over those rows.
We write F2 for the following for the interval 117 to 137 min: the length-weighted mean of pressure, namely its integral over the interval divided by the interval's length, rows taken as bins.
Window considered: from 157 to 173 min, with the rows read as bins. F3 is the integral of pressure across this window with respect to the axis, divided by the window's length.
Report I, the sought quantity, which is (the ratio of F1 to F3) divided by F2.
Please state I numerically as 0.011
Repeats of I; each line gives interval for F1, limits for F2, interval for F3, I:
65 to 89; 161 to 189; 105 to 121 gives 0.011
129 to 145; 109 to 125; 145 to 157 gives 0.004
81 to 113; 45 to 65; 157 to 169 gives 0.005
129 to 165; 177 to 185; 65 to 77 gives 0.006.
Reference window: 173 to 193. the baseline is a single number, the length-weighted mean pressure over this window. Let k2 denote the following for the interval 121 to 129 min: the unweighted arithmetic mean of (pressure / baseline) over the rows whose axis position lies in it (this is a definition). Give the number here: 0.99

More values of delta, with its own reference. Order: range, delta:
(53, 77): 0.49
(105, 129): 0.29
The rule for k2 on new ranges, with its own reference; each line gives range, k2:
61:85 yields 0.98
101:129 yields 1.00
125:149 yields 1.01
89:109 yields 1.01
